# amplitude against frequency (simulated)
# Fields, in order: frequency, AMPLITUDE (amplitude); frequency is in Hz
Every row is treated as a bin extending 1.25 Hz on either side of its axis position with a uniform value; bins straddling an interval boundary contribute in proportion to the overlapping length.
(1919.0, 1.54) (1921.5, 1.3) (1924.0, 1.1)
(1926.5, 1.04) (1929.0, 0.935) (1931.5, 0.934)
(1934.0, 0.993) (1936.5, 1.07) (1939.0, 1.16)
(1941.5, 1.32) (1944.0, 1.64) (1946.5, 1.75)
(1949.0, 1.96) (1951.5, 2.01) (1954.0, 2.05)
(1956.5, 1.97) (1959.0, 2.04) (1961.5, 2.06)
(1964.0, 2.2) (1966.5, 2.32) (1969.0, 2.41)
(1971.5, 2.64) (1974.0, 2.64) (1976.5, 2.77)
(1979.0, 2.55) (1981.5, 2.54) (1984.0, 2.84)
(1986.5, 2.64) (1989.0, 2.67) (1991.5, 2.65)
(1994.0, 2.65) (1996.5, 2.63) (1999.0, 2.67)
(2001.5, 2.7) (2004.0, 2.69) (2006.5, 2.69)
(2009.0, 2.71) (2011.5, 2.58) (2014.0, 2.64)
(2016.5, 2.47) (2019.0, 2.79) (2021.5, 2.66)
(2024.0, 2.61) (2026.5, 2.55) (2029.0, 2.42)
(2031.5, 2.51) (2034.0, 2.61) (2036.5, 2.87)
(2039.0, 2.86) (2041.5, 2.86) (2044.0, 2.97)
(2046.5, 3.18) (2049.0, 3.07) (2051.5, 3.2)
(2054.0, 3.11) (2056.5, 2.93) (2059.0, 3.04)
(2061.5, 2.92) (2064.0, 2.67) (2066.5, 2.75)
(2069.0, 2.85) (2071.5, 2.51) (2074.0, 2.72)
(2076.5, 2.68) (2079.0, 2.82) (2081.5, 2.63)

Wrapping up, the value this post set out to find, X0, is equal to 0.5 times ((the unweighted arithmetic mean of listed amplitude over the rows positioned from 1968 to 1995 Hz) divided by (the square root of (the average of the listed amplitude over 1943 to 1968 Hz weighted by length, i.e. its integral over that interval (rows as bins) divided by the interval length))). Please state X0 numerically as 0.93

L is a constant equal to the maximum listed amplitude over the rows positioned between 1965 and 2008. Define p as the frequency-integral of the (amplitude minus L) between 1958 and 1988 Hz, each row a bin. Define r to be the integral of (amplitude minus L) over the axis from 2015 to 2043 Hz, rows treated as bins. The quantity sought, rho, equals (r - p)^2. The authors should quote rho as 34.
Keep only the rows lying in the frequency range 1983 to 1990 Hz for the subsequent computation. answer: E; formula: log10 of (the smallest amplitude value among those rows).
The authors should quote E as 0.42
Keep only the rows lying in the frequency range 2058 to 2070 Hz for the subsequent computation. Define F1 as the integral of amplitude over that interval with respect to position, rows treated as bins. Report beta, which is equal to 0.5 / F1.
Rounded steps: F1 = 34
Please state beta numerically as 0.0147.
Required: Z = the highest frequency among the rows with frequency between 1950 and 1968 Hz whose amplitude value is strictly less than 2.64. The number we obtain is 1966.5 Hz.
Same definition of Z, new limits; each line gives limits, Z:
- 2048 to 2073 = 2071.5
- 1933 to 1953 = 1951.5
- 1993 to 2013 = 2011.5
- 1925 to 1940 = 1939.0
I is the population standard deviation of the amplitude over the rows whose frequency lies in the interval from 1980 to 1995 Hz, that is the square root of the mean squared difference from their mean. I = 0.09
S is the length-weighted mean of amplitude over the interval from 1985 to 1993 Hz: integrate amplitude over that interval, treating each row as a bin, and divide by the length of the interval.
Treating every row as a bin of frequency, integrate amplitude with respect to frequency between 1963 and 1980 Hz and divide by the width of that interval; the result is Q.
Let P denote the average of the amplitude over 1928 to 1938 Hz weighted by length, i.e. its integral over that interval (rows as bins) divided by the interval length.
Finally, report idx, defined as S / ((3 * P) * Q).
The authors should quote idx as 0.36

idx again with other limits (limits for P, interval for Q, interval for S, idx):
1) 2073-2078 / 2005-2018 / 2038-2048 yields 0.14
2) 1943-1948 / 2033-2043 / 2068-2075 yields 0.19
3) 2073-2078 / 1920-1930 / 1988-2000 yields 0.29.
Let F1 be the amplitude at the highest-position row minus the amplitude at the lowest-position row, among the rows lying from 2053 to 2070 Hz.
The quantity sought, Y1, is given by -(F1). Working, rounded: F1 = -0.26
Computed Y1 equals 0.26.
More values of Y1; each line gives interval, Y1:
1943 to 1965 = -0.56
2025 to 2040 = -0.31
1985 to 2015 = 0.00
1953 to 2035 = -0.56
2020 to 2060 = -0.38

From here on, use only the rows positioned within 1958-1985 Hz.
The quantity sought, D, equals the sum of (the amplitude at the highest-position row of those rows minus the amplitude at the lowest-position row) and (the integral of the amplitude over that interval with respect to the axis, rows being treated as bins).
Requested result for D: 67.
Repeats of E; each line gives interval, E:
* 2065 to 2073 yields 0.40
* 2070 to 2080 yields 0.40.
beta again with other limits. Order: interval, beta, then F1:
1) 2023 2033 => 0.0198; 25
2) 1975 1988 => 0.0144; 35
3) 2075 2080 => 0.0364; 14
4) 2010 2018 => 0.0243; 21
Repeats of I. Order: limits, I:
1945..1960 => 0.10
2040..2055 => 0.12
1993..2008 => 0.02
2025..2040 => 0.17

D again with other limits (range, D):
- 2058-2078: 55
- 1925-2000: 156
